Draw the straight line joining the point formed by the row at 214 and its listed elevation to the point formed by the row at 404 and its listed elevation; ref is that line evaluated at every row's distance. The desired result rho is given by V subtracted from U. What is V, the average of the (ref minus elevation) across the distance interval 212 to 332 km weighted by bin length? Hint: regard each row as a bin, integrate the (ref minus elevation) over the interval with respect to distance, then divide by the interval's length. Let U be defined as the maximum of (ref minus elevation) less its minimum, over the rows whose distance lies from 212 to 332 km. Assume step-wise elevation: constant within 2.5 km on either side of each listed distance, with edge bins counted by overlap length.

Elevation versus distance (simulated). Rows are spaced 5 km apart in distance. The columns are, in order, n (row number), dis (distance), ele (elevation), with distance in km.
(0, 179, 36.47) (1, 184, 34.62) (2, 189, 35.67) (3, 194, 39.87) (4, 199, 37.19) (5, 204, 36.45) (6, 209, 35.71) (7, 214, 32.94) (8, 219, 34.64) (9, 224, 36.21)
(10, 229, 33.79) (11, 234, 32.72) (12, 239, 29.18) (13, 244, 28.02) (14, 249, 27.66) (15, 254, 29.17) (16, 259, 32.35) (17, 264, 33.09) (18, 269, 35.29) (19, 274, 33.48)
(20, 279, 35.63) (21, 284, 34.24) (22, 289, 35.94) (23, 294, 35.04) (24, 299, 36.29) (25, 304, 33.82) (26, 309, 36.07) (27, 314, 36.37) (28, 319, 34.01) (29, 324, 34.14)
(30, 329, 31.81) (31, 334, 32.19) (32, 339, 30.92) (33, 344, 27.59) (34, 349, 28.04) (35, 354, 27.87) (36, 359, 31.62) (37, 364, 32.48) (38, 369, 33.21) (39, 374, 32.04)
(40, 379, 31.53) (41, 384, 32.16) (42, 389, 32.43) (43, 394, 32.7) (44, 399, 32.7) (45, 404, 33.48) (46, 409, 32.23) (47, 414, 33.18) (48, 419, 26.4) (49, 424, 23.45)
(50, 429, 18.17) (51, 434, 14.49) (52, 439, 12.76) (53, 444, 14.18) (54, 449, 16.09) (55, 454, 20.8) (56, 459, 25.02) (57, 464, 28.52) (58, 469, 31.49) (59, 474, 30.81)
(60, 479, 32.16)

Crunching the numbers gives 9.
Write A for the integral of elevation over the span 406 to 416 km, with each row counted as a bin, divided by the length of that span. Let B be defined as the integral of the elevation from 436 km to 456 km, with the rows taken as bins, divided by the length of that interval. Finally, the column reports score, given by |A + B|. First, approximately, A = 32.7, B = 15.8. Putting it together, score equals 49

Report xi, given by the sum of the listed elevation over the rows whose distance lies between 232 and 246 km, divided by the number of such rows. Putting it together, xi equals 30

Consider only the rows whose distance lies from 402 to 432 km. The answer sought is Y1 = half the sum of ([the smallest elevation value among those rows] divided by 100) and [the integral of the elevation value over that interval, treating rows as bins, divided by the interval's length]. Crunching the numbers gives 14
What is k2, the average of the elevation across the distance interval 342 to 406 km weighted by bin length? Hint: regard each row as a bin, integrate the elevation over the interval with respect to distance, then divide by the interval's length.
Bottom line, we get 31.4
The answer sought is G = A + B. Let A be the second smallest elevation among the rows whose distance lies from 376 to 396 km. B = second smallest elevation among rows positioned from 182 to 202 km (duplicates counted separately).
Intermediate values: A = 32.16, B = 35.67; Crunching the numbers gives 68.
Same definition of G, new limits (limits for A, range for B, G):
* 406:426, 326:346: 57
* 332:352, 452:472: 53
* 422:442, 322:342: 46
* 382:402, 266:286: 67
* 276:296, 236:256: 63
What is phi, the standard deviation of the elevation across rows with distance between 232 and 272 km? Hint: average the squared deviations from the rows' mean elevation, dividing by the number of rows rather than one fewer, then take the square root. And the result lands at 2.6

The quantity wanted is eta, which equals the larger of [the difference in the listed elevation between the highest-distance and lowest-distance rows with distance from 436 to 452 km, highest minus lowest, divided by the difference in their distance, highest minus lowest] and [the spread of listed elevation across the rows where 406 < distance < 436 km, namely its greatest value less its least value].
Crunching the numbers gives 19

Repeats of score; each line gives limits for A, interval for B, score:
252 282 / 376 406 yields 66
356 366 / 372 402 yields 64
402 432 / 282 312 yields 63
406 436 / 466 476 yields 56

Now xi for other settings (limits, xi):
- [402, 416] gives 33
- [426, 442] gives 15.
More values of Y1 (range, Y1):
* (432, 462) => 9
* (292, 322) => 18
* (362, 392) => 16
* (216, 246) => 16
